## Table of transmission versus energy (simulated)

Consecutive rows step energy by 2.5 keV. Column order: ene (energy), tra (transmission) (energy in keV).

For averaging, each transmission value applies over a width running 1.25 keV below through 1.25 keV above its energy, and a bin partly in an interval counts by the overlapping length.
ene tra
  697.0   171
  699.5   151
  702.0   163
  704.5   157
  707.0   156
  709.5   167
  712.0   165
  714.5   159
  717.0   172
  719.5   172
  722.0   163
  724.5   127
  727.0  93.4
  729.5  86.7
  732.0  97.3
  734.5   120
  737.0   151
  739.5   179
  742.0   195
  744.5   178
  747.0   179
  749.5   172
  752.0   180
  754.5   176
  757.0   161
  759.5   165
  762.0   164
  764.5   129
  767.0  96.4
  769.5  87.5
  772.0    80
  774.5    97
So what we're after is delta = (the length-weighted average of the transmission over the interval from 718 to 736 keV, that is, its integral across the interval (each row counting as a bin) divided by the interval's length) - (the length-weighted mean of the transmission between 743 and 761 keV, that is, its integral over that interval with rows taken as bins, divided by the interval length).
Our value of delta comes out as -49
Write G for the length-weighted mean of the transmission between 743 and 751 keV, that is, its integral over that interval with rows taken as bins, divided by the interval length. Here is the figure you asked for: 177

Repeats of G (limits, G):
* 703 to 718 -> 163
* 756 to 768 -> 144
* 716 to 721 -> 172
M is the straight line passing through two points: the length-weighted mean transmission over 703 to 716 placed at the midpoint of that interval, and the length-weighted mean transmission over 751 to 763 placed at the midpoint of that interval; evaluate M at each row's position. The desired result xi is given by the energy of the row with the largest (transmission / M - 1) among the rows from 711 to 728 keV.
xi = 717.0 keV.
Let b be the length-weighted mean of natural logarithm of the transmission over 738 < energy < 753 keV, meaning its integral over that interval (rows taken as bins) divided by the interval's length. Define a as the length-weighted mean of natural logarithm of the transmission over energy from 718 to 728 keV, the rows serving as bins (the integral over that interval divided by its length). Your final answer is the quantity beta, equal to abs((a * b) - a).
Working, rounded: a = 4.9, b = 5.19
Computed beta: 20.6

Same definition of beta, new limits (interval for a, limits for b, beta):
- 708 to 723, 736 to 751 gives 21.3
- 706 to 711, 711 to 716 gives 20.8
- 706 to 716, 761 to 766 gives 20.1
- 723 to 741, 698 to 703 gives 19.4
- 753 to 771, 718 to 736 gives 18.6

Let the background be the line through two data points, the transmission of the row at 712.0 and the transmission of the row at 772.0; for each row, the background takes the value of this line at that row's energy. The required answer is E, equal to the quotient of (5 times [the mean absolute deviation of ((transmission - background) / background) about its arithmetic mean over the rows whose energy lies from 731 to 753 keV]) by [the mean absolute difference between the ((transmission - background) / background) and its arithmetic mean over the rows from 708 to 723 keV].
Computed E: 27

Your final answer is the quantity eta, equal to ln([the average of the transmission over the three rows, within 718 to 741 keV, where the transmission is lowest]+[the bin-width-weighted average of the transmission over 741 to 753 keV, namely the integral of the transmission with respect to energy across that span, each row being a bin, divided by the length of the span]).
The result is 5.61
